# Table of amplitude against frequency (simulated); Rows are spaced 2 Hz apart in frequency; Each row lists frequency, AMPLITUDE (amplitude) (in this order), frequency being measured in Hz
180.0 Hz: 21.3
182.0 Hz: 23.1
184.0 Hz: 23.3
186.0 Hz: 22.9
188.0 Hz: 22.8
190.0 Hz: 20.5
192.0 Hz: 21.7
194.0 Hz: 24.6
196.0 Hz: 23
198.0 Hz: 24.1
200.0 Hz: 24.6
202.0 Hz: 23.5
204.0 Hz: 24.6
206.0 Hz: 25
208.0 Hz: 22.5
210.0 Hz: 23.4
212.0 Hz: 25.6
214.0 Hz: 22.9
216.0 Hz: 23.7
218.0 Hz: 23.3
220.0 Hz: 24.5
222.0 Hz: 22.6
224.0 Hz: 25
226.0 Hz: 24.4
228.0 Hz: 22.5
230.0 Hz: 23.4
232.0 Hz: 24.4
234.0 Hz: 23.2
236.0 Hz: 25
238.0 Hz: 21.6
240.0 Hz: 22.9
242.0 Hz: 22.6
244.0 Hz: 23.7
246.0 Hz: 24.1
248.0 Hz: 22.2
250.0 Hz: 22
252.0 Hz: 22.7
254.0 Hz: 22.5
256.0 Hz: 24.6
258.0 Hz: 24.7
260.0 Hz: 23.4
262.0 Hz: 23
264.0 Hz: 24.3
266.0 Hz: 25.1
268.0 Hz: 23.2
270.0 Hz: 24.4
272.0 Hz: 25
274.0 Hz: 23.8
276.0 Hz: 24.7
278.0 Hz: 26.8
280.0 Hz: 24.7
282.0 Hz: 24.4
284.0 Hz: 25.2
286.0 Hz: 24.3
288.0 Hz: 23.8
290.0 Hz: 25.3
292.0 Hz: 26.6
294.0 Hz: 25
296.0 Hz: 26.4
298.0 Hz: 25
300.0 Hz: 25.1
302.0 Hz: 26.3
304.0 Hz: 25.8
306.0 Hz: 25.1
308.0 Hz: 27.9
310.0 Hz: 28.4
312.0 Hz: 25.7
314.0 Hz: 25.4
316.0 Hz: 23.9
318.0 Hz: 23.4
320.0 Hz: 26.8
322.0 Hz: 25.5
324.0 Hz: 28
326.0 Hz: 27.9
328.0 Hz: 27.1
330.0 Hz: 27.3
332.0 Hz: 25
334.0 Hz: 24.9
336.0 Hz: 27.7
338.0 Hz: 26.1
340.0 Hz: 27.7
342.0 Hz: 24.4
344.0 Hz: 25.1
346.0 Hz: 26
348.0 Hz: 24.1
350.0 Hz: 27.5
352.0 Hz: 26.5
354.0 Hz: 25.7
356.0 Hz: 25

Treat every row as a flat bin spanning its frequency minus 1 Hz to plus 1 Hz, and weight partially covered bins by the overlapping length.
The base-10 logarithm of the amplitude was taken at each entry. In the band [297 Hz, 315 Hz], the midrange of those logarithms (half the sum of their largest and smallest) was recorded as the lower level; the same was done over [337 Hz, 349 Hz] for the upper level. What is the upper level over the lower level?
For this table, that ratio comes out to 0.99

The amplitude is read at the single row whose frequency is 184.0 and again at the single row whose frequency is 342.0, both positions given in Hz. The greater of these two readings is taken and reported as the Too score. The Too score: 24.4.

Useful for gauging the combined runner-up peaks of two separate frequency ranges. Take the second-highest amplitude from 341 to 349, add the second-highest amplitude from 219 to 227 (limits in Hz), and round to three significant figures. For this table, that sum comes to 49.6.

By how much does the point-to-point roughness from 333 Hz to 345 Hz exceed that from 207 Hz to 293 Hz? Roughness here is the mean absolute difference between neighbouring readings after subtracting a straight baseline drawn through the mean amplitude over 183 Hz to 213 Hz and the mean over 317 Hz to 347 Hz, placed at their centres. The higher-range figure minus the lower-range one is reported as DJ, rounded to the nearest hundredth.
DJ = 0.79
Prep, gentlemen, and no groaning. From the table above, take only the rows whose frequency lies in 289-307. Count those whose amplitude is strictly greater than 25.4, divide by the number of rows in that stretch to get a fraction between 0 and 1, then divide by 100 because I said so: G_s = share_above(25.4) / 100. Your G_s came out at 0.0044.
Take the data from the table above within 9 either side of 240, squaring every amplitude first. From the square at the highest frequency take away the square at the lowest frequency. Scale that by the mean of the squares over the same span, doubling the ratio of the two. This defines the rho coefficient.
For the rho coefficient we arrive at -0.38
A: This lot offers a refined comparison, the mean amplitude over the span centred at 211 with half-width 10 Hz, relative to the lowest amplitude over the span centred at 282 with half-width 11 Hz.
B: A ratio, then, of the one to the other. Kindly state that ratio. 1.00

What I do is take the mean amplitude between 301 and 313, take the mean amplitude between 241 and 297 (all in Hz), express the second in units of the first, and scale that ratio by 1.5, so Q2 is 1.37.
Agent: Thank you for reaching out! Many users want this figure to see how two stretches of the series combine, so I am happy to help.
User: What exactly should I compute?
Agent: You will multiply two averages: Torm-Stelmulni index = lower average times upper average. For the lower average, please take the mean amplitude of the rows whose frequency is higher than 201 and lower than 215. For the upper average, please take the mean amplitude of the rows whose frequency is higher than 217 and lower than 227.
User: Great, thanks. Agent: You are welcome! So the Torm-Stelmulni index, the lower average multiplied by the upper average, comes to 573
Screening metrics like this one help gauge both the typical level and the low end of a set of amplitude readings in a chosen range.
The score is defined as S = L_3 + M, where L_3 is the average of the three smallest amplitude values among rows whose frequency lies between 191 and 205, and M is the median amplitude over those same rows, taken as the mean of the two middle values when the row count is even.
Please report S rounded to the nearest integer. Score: 47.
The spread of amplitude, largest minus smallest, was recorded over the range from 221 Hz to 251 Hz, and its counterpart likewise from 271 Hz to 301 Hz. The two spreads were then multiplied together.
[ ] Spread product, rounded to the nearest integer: 10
